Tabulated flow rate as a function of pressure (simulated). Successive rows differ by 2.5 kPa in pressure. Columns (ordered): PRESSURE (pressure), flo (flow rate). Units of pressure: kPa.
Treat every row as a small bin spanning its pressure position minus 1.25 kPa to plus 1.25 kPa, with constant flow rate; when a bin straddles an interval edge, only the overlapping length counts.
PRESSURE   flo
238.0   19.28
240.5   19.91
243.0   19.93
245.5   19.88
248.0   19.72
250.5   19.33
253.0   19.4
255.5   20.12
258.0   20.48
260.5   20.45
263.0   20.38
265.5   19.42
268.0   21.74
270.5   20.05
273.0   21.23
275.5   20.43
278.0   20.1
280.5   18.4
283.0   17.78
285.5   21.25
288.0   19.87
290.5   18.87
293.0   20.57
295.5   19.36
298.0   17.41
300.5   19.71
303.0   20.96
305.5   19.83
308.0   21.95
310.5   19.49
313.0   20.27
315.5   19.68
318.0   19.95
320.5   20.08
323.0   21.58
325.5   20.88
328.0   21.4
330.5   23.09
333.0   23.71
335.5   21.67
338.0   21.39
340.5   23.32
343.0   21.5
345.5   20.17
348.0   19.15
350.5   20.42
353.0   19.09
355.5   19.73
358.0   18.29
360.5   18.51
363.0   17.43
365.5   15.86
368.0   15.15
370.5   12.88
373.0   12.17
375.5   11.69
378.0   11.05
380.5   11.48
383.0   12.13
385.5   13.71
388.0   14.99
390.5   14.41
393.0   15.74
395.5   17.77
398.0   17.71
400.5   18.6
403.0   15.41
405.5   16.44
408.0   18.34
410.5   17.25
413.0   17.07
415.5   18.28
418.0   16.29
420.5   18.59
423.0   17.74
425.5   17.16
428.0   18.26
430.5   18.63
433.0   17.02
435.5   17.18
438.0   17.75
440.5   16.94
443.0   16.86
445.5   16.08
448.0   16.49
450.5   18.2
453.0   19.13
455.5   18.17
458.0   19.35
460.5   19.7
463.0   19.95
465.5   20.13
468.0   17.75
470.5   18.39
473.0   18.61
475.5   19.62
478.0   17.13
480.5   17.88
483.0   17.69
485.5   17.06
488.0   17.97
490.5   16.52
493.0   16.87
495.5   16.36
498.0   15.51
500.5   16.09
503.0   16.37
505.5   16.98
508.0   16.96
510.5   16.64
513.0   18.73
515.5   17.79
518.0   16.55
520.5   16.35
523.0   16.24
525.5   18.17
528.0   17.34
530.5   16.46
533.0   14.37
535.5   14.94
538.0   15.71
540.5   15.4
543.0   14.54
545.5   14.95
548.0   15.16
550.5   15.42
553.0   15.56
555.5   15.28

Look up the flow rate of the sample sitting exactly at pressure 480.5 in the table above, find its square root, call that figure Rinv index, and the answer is 4.23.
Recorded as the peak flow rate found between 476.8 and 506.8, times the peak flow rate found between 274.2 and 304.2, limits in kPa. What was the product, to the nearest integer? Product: 382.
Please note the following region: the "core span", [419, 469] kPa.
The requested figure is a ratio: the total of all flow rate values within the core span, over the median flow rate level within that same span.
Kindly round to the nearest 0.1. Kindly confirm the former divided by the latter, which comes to 20.1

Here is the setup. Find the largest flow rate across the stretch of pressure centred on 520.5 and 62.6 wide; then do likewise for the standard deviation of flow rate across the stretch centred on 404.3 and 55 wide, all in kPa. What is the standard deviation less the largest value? -16.4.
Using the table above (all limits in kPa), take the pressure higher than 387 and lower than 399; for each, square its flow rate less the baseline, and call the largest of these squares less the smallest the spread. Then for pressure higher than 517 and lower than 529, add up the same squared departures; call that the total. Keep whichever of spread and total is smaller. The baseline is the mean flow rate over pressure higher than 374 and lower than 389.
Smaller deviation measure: 24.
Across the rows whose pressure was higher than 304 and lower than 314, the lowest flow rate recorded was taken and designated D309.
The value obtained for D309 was 19.49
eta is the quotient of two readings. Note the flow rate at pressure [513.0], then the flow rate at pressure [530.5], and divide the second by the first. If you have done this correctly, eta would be 0.88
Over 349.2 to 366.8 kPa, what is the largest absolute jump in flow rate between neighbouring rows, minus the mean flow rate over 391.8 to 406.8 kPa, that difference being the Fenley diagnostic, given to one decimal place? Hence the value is -15.4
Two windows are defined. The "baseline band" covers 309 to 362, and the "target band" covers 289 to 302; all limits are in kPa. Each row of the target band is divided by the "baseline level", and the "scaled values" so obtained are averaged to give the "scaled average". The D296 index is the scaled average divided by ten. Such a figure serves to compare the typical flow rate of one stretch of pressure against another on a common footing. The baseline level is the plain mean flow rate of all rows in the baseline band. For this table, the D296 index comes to 0.093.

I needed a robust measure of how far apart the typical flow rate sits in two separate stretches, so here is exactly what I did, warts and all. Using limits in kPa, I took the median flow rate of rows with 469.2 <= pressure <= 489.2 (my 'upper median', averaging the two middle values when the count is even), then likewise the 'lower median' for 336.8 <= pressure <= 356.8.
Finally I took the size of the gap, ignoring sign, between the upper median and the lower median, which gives 2.4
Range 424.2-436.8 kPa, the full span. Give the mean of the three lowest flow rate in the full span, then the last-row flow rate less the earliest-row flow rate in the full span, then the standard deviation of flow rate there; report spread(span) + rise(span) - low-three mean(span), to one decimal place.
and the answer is -16.4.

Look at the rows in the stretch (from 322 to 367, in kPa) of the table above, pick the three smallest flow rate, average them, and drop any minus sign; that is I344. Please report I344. 17.2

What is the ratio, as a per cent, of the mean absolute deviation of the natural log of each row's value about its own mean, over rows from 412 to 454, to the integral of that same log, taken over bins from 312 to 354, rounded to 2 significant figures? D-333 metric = 0.034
